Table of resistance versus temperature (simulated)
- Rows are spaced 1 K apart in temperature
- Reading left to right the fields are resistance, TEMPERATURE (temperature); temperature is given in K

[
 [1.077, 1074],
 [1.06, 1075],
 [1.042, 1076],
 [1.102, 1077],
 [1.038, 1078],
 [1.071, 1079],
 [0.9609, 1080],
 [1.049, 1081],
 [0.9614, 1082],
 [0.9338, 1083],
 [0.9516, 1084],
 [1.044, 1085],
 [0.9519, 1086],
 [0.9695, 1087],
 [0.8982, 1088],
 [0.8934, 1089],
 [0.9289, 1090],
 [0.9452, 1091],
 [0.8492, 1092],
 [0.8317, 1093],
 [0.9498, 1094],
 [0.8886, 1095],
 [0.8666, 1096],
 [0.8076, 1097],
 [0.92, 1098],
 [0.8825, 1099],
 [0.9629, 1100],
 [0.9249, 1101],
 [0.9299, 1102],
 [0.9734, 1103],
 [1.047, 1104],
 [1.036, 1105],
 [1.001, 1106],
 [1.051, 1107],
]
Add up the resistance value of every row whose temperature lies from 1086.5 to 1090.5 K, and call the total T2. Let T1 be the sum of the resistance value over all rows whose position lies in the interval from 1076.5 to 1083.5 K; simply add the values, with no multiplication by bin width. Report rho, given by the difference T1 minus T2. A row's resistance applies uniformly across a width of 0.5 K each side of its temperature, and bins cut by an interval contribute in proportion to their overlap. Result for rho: 3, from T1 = 7.1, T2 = 3.7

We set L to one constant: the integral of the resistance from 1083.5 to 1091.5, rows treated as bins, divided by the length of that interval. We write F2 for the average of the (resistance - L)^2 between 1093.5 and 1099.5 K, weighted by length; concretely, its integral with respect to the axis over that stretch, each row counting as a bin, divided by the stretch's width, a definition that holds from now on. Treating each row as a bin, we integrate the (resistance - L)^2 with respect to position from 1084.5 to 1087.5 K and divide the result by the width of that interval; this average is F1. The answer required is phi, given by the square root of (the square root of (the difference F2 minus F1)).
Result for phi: 0.225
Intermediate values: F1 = 0.0032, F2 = 0.0058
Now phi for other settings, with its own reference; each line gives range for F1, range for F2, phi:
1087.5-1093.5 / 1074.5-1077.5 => 0.318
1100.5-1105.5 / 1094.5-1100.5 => 0.212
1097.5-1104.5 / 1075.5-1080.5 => 0.307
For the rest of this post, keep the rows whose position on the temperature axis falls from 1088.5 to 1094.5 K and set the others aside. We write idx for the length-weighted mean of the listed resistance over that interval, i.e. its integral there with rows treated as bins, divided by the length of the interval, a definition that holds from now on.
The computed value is 0.90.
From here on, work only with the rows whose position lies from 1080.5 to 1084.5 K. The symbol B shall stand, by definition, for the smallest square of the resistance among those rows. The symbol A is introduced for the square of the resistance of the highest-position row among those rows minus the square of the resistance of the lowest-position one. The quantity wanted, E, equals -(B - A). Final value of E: -1.1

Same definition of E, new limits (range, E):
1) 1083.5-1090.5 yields -0.8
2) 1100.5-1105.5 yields -0.6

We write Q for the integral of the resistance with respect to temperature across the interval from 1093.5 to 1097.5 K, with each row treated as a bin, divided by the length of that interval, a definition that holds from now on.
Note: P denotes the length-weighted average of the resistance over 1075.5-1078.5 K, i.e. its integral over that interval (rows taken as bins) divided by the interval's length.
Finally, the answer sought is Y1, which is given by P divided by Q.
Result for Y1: 1.21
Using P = 1.06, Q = 0.88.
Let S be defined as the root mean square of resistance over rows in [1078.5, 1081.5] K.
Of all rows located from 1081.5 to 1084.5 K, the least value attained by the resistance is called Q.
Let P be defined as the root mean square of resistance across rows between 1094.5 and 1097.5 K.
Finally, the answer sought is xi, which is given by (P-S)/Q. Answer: -0.19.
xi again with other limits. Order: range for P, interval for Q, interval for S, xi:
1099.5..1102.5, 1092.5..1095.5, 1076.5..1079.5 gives -0.16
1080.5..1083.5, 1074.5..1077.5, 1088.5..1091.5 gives 0.06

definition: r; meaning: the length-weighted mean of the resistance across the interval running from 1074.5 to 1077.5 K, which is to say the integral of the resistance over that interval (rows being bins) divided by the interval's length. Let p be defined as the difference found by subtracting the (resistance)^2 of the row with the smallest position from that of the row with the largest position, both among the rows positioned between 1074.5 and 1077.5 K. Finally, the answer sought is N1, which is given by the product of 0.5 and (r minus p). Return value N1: 0.489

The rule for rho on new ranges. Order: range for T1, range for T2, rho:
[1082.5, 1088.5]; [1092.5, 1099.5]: 0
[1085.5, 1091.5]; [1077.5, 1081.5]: 1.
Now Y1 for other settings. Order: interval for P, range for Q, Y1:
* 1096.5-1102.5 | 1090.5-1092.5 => 1.01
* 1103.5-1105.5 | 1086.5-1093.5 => 1.15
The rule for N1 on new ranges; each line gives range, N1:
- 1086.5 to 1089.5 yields 0.531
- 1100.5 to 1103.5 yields 0.425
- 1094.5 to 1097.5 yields 0.496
